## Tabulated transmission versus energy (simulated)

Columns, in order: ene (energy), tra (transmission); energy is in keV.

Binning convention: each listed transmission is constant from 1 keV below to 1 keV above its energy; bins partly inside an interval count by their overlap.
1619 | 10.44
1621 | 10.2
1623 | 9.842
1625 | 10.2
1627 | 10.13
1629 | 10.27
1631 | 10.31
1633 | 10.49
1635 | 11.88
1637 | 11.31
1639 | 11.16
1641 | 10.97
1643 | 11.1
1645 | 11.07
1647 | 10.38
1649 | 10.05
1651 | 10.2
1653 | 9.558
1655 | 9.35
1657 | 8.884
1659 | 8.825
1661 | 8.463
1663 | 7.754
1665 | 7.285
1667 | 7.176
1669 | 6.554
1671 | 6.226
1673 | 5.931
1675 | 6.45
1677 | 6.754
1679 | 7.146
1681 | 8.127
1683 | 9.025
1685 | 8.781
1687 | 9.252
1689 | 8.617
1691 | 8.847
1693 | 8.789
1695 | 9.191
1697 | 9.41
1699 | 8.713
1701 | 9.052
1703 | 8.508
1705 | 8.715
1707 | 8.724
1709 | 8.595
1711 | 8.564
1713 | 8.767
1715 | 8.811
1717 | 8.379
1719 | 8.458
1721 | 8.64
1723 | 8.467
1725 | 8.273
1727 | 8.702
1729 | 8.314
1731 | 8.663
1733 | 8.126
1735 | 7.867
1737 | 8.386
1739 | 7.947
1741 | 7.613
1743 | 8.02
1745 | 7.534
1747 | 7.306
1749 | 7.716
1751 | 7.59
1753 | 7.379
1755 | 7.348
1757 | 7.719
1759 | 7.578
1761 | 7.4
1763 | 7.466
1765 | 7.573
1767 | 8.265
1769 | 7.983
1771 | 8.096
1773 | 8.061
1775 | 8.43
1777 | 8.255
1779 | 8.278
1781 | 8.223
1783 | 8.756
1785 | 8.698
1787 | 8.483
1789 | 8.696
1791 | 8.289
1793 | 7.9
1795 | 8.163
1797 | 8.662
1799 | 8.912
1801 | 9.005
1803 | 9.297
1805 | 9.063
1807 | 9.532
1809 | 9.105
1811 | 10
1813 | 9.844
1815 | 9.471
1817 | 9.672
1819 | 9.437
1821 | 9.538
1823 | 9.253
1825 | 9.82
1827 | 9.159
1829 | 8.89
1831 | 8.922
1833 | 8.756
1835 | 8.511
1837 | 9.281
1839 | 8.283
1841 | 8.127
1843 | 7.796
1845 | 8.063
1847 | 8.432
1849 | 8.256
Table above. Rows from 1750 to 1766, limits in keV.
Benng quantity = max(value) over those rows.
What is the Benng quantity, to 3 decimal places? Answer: 7.719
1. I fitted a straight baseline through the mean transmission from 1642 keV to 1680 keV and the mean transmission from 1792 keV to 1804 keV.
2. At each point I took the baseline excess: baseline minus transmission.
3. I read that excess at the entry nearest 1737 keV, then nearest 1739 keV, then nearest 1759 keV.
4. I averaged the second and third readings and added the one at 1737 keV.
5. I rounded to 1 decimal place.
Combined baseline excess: 0.9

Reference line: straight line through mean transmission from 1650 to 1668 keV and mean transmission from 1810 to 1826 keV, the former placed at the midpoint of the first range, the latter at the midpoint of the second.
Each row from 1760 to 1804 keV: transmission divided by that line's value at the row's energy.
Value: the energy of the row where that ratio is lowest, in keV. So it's 1761 keV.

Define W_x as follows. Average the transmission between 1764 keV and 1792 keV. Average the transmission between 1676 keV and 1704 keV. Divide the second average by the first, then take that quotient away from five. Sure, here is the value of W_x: 3.96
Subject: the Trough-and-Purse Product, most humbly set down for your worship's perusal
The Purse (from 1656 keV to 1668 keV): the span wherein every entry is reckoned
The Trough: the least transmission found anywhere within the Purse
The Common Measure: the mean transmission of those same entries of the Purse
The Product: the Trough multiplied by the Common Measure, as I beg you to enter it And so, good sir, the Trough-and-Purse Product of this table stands 58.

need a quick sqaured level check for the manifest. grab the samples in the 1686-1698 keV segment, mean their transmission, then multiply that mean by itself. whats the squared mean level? 81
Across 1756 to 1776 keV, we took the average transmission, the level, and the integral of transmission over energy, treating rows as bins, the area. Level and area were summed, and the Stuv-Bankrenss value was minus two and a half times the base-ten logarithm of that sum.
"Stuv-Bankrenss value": -5.54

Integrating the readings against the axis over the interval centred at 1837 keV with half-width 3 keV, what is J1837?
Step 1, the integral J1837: 52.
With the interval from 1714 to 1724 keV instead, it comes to 86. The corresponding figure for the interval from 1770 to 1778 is 66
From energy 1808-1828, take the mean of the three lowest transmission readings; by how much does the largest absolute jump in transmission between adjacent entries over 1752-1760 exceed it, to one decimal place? -8.8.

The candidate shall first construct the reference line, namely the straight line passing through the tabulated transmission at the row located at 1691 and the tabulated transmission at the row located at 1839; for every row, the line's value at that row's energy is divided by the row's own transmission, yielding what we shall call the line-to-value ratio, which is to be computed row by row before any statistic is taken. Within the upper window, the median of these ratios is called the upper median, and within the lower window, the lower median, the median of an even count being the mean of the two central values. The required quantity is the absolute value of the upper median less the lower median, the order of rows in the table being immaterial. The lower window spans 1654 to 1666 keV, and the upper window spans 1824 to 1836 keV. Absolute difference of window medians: 0.10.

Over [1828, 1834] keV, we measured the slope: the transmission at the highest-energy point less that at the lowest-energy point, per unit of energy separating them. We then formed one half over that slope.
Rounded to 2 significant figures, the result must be -15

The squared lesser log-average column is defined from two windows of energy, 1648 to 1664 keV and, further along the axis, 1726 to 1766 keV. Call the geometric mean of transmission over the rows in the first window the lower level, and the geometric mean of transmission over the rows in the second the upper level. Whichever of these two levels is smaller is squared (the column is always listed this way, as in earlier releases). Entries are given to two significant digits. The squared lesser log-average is 61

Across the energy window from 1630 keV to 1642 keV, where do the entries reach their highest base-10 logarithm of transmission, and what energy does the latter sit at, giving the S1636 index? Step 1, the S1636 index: 1635 keV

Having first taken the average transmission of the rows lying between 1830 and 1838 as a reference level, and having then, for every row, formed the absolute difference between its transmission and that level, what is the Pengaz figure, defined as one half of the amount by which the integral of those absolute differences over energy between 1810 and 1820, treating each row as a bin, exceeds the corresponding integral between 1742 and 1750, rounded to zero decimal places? -1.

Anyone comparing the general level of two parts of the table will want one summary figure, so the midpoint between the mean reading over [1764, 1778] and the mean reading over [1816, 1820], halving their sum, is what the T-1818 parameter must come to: 8.8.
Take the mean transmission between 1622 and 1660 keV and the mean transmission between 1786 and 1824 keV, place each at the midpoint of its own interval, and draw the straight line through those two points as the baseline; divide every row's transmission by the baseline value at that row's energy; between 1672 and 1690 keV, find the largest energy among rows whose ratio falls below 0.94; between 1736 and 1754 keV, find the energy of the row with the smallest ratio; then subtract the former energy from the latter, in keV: 58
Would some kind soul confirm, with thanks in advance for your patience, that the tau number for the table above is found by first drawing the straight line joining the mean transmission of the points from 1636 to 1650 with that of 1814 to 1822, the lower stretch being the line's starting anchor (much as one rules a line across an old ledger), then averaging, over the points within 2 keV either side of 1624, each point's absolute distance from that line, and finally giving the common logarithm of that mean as 0.0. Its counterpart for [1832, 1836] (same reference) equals -0.1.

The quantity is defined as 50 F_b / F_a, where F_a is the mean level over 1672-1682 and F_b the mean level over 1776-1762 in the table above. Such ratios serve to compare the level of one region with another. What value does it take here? 58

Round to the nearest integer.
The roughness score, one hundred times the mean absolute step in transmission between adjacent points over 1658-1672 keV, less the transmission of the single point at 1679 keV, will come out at 36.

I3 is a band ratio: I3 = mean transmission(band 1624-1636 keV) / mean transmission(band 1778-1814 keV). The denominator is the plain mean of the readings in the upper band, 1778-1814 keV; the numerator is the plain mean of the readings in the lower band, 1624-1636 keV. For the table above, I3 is 1.19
